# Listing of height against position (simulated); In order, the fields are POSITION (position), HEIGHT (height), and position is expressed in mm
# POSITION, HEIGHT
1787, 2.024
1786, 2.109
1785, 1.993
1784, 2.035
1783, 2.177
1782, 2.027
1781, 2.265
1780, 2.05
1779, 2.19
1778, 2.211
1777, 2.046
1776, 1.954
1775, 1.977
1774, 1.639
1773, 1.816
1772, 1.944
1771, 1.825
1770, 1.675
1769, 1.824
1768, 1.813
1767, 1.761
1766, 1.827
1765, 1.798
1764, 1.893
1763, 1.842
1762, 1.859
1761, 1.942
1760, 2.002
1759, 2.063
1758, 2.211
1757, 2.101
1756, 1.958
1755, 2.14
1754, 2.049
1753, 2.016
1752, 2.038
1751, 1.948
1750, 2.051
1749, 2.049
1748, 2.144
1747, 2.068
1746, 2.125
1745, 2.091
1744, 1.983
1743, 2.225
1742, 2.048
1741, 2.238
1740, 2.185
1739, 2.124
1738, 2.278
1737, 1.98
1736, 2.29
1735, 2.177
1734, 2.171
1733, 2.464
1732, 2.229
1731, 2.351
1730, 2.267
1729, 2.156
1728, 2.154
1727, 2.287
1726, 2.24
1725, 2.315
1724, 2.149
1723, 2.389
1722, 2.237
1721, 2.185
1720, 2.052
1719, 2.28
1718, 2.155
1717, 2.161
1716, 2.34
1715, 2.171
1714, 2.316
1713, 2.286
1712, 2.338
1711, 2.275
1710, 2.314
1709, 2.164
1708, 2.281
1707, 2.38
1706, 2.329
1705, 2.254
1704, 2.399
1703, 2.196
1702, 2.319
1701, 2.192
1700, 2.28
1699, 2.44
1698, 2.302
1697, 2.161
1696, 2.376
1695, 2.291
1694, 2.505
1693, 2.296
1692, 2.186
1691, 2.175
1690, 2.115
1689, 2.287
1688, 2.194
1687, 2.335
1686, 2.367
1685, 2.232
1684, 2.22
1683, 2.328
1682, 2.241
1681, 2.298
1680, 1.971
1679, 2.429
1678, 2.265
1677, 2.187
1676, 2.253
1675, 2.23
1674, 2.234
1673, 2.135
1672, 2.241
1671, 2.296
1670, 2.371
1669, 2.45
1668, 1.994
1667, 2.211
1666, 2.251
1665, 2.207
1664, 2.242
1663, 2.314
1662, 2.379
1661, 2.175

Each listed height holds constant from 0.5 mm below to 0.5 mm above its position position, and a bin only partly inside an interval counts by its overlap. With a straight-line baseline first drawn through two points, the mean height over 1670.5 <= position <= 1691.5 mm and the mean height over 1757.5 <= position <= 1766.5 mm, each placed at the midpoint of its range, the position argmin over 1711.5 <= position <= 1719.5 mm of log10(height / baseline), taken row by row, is 1718 mm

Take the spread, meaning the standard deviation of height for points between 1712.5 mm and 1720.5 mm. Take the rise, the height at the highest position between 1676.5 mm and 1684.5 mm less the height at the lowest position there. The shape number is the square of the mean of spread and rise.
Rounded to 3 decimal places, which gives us 0.004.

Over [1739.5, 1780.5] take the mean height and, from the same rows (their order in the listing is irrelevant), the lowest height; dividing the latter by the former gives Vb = 0.823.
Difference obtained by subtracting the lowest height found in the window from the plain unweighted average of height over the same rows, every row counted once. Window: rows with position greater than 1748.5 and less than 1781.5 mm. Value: 0.32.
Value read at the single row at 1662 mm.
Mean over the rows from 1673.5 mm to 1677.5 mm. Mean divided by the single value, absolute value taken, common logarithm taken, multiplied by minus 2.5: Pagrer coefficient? 0.07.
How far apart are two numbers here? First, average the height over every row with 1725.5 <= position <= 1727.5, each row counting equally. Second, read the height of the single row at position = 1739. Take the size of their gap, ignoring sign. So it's 0.14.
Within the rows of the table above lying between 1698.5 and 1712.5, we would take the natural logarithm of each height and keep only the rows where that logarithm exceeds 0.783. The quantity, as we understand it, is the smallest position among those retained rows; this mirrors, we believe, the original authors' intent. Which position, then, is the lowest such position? 1699 mm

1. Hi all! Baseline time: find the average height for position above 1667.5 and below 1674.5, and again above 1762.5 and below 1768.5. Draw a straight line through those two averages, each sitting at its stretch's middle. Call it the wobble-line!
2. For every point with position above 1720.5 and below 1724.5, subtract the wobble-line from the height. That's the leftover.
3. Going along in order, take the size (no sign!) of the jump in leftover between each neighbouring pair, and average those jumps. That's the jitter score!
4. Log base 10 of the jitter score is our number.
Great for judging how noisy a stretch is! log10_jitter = -0.83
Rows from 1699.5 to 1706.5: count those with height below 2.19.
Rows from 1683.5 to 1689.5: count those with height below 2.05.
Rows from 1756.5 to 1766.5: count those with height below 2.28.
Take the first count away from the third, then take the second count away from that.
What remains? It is 10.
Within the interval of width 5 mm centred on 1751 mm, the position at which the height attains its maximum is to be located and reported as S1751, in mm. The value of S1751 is 1750 mm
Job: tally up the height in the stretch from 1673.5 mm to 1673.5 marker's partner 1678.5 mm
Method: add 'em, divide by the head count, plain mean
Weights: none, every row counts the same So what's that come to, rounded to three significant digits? 2.23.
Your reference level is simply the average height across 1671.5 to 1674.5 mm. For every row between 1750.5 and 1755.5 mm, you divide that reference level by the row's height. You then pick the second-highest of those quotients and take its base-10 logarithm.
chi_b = 0.039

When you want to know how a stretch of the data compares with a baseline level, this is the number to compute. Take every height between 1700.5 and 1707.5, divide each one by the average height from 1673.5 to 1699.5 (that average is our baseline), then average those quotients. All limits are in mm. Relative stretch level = 1.01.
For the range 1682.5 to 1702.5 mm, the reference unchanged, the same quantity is 1.01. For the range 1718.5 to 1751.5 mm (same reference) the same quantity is 0.96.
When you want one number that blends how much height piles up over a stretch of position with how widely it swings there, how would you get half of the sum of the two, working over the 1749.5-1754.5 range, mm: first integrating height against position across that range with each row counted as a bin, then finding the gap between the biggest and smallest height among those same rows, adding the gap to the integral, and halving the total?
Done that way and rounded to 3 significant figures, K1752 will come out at 5.10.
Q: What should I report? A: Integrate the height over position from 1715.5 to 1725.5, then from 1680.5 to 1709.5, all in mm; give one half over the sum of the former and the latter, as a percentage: 0.6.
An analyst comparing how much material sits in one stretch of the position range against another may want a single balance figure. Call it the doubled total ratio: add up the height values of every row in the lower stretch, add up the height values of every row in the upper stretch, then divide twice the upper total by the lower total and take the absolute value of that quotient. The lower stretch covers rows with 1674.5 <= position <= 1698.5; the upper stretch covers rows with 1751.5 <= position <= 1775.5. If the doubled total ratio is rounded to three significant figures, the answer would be 1.70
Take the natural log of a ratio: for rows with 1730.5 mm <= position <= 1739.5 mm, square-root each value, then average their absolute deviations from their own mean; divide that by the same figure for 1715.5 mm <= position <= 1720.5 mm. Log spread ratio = 0.1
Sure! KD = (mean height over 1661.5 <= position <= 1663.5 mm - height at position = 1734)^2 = 0.031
